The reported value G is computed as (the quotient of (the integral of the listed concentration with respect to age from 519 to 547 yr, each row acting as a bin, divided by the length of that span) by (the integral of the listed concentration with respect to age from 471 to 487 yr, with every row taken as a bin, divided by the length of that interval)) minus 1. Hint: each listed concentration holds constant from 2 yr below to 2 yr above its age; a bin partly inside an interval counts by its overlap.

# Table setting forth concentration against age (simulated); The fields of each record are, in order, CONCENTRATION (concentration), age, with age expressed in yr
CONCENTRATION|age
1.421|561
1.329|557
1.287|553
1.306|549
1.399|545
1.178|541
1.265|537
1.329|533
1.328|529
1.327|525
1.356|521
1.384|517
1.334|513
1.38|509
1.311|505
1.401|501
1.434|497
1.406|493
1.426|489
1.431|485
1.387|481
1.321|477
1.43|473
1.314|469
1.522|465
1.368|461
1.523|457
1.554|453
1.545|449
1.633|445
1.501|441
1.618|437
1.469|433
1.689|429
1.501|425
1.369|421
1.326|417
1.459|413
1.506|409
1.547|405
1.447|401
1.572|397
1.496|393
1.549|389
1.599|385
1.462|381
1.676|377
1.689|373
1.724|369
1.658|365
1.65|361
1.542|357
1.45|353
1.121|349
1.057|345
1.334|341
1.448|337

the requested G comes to -0.06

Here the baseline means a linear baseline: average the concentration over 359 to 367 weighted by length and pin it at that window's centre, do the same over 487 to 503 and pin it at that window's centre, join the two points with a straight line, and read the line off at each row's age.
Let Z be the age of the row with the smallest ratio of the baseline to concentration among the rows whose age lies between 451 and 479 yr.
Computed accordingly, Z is 453 yr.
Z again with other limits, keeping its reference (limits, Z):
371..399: 373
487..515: 497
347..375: 369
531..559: 545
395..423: 397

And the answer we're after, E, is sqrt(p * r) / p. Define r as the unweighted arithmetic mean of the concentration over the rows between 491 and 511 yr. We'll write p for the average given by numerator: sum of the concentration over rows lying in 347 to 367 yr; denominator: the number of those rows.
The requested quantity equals 0.97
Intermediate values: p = 1.48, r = 1.39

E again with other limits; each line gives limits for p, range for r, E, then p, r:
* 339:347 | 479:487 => 1.09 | 1.20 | 1.41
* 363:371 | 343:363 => 0.90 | 1.69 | 1.36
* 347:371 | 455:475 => 0.97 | 1.52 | 1.43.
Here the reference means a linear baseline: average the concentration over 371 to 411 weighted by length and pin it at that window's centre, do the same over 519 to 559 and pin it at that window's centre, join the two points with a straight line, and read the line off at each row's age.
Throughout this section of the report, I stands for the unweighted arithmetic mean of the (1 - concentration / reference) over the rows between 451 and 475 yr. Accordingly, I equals -0.011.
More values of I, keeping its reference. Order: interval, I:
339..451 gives 0.024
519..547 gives 0.007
